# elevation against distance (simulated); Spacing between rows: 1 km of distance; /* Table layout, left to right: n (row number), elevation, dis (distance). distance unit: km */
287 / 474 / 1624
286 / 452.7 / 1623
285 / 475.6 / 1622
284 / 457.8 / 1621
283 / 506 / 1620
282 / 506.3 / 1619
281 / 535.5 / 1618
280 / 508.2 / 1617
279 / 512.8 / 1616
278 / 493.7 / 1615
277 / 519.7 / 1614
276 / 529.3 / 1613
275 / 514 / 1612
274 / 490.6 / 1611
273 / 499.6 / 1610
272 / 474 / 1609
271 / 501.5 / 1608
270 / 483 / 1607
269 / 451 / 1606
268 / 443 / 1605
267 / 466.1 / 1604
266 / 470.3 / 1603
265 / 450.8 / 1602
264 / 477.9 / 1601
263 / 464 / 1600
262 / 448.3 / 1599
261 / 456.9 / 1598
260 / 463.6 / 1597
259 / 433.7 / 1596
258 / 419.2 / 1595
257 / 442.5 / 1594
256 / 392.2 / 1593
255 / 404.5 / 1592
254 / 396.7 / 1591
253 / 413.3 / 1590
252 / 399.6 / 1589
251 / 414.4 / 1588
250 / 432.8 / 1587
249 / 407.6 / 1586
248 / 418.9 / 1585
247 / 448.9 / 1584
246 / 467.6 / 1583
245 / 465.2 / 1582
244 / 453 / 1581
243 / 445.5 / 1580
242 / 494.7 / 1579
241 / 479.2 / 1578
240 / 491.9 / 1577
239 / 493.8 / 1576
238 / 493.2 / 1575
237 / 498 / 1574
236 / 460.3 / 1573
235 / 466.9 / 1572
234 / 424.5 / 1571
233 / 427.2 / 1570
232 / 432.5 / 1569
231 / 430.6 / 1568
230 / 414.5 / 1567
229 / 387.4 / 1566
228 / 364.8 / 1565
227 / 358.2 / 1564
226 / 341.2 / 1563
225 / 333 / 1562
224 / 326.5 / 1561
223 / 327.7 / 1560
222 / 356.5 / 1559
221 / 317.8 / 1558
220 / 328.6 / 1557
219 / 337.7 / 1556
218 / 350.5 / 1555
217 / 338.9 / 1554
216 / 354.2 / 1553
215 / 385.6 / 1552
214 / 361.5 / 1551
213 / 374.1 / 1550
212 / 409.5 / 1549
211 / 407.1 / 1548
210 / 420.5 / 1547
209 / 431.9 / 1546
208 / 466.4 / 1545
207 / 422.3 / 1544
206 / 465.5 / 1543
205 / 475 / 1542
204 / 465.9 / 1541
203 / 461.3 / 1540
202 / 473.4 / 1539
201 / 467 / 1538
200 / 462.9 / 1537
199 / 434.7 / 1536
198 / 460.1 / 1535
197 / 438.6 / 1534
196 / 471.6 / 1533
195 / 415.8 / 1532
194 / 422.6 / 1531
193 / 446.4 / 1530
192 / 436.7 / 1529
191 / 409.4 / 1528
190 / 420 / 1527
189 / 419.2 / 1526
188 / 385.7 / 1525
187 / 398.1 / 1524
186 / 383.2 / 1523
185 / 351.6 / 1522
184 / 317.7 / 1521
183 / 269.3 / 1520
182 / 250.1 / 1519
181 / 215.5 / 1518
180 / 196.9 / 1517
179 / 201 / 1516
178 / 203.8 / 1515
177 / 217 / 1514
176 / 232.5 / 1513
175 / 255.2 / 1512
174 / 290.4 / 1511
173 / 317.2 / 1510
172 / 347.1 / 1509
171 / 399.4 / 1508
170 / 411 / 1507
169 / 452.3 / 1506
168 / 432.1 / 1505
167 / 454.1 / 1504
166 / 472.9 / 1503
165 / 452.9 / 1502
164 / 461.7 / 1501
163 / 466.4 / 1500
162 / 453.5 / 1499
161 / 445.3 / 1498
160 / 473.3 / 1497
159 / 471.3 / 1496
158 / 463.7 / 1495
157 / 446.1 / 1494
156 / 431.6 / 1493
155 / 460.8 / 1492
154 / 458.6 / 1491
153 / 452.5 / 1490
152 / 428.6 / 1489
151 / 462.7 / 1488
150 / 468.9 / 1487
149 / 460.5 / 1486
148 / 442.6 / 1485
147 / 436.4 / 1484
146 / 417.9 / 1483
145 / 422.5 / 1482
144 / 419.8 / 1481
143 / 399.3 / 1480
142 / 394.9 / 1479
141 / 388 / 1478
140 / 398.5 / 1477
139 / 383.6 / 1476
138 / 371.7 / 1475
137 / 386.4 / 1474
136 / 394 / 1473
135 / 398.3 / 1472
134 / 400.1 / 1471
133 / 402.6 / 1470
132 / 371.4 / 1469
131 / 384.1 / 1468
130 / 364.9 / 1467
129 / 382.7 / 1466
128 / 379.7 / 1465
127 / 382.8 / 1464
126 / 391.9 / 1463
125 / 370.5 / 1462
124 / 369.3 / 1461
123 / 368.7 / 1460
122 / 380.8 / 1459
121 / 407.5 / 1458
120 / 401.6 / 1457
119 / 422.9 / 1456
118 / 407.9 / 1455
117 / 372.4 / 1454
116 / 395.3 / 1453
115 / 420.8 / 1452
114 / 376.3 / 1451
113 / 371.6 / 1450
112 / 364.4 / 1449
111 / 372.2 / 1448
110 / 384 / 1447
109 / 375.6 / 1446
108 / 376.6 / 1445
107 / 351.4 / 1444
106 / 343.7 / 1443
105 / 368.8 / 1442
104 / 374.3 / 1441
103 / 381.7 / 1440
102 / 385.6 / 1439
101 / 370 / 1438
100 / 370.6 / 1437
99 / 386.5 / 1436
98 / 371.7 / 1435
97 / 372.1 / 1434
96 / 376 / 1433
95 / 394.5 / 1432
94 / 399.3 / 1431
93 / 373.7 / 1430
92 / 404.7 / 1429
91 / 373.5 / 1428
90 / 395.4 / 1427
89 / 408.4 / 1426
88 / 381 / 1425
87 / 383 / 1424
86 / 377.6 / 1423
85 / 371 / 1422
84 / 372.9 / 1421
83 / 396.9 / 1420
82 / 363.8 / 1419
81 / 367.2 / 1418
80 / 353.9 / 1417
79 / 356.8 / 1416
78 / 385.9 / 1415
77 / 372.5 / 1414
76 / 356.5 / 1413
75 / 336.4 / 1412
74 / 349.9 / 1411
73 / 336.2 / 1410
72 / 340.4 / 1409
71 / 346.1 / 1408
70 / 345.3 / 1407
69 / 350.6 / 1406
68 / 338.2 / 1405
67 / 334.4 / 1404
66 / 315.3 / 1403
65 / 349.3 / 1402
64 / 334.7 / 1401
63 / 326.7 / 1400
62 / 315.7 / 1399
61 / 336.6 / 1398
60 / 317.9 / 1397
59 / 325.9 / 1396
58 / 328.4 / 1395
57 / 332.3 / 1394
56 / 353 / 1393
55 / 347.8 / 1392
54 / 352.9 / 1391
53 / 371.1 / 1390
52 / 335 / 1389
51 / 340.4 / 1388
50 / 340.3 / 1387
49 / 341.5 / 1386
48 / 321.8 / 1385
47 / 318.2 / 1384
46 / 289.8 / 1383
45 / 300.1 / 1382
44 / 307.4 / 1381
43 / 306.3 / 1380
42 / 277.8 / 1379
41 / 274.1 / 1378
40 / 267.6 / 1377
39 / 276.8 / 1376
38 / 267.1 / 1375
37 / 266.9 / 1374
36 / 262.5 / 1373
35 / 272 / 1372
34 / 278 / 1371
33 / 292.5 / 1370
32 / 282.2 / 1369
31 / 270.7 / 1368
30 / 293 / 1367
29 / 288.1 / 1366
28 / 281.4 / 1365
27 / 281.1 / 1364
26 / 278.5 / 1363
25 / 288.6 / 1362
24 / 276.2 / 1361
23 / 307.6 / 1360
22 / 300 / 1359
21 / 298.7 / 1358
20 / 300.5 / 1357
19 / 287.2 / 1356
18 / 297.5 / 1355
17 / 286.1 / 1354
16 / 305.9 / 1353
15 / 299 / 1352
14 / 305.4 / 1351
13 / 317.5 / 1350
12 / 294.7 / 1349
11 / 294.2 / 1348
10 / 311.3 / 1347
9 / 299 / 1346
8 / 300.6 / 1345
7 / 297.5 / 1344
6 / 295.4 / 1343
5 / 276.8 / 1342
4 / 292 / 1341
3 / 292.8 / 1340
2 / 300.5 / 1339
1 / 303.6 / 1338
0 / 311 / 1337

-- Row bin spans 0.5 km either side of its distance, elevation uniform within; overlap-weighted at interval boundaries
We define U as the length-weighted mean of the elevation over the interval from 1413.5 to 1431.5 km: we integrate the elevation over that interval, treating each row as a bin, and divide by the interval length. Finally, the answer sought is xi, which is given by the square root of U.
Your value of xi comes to 19.5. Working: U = 380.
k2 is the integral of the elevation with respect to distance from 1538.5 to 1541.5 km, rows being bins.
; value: 1401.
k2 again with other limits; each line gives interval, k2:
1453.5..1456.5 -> 1203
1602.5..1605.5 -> 1379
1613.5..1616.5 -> 1526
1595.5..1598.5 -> 1354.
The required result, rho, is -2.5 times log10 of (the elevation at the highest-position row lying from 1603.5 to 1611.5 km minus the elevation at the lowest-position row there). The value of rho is -3.5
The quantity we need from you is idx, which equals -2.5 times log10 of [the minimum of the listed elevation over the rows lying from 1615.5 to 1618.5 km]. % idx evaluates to -6.77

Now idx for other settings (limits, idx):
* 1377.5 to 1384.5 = -6.09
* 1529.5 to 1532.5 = -6.55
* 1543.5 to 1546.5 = -6.56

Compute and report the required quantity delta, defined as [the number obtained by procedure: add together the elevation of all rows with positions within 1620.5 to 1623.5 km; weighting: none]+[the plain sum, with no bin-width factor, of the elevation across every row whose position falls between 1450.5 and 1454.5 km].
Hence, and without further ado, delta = 2951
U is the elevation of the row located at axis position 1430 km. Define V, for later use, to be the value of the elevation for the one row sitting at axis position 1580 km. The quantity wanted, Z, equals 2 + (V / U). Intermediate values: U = 373.7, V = 445.5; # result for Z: 3.2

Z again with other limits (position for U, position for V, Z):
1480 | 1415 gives 3.0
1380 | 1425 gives 3.2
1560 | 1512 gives 2.8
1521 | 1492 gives 3.5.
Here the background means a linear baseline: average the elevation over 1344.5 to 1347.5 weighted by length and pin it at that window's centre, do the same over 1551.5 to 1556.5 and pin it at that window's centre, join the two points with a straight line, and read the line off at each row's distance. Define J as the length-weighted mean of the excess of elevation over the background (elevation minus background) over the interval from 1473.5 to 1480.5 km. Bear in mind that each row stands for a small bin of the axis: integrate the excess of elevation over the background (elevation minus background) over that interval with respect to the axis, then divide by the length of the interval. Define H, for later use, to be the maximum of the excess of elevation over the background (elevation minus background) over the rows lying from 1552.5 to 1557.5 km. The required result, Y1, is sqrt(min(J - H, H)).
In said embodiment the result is 1.0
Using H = 1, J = 54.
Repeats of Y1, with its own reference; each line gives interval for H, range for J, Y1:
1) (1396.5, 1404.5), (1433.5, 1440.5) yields 4.4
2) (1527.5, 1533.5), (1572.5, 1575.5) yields 1.6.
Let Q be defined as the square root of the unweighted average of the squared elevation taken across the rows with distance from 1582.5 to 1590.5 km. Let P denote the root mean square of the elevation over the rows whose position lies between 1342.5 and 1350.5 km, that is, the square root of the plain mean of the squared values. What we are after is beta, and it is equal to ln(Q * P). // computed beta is 11.76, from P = 301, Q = 426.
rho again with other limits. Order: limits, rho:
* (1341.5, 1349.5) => -3.1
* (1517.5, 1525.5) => -5.6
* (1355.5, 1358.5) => -2.7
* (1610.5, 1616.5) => -3.4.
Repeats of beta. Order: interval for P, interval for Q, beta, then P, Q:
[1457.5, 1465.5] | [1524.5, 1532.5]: 11.98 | 382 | 420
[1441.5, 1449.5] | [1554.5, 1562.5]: 11.72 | 367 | 335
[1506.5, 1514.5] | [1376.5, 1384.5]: 11.44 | 316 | 293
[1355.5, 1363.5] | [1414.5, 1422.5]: 11.59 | 292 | 371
